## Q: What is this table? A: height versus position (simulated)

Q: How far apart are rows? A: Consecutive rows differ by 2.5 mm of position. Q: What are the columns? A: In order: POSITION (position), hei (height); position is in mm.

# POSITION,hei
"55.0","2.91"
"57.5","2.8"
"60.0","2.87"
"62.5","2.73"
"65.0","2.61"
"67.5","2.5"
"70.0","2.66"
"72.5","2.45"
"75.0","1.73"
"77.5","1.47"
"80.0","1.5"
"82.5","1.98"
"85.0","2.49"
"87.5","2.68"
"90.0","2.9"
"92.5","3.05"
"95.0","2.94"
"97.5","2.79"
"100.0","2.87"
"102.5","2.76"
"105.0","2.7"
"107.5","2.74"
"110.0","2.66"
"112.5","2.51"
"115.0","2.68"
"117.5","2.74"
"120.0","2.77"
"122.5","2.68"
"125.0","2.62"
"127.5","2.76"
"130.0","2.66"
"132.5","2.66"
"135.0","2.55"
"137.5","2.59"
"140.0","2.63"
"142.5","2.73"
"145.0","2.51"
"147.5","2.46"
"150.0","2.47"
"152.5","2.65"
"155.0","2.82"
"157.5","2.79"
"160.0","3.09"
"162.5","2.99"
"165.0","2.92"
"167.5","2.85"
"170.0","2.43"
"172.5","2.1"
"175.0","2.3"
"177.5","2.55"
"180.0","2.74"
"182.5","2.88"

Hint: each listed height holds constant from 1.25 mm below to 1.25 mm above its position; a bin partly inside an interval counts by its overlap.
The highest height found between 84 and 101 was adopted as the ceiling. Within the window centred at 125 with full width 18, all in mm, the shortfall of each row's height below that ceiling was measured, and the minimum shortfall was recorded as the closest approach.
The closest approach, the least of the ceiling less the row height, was 0.28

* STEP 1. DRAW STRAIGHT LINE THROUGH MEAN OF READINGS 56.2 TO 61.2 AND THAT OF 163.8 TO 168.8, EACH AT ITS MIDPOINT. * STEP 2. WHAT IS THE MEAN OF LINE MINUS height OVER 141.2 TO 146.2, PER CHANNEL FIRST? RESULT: 0.25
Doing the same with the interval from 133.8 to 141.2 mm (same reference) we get 0.28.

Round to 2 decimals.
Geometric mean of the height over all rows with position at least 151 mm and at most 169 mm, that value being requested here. 2.87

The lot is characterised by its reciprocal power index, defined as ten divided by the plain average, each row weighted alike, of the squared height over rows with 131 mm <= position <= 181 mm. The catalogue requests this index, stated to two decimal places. 1.42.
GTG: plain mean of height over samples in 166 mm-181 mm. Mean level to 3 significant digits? 2.50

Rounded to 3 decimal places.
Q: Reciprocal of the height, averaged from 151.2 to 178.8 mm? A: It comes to 0.378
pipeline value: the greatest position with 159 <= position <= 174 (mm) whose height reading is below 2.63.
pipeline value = 172.5 mm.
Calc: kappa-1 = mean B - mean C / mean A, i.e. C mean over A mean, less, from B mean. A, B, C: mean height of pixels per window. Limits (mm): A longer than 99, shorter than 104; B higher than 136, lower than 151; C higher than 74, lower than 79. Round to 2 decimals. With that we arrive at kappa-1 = 2.00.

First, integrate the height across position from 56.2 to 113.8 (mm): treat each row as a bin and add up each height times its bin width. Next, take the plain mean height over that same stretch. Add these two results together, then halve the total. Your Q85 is 74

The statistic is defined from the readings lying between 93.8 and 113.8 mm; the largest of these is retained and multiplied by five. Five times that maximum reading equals 14.7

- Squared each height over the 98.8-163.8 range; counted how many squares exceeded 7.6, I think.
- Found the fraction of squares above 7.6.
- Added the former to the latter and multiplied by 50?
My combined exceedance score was 415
